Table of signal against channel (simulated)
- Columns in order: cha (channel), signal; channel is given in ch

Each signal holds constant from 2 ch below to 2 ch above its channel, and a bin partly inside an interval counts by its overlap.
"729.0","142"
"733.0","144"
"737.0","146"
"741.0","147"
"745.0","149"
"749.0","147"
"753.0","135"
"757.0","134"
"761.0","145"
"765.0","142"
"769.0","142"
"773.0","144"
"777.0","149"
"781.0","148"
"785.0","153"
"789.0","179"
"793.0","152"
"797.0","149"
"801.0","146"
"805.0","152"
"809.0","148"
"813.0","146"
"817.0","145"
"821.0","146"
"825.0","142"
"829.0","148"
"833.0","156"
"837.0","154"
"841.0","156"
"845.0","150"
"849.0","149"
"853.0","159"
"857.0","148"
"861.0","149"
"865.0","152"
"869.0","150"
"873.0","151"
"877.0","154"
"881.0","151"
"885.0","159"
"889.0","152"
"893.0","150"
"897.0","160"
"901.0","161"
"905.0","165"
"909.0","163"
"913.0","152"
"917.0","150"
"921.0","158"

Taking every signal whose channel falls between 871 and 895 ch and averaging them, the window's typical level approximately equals 153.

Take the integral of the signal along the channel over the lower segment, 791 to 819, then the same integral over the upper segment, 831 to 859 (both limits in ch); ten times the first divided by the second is 9.7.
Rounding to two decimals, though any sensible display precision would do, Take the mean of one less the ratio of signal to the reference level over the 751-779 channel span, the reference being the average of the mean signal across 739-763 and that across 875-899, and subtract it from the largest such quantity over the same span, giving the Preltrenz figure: 0.05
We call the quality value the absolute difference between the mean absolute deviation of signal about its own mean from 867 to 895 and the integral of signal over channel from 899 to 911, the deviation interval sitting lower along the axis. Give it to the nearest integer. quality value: 1954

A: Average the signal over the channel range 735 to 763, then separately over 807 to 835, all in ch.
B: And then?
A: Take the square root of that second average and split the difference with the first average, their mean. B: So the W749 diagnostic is 77.7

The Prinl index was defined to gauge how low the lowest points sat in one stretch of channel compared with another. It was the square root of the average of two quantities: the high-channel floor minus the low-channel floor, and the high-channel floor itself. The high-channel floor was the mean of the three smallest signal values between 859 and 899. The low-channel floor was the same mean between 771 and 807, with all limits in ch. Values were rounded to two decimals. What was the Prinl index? 8.76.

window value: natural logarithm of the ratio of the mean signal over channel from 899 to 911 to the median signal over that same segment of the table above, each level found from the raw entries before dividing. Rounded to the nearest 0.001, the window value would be 0.000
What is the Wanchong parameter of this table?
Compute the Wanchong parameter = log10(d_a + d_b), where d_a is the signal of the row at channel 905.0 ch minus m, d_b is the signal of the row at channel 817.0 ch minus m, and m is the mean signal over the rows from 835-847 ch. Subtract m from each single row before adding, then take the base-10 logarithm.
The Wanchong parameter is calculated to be 0.5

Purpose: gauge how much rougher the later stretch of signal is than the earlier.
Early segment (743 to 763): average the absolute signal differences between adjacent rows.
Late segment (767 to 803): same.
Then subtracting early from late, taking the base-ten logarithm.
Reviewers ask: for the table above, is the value 0.40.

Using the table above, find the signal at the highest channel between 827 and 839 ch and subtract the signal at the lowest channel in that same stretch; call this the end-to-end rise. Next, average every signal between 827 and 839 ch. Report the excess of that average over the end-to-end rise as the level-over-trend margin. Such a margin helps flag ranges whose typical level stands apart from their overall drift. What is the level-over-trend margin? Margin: 146.7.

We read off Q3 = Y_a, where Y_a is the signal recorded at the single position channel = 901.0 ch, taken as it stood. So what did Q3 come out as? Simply 161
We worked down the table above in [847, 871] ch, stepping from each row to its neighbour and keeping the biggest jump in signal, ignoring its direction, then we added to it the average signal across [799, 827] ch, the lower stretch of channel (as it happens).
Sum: 157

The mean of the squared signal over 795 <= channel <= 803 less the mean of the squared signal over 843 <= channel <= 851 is -592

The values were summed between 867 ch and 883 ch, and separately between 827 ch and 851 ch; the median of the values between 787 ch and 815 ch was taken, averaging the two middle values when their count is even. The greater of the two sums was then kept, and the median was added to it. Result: 1062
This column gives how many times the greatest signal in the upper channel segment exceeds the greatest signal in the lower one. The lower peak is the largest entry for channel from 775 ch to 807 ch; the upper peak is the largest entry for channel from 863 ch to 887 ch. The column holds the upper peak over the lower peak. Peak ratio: 0.89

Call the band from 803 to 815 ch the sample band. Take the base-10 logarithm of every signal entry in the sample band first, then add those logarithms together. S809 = 6.52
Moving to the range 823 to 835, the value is 6.52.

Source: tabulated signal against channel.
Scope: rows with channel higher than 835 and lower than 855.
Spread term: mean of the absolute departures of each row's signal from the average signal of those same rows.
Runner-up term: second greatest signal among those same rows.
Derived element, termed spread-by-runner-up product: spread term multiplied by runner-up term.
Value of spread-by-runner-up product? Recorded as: 512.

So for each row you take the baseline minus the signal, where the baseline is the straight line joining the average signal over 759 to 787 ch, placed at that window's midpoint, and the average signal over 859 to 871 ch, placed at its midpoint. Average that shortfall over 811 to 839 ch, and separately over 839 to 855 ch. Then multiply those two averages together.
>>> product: -1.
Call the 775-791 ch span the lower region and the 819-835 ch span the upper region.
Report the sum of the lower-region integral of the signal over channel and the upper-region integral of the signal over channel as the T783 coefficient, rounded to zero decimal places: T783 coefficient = 4884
